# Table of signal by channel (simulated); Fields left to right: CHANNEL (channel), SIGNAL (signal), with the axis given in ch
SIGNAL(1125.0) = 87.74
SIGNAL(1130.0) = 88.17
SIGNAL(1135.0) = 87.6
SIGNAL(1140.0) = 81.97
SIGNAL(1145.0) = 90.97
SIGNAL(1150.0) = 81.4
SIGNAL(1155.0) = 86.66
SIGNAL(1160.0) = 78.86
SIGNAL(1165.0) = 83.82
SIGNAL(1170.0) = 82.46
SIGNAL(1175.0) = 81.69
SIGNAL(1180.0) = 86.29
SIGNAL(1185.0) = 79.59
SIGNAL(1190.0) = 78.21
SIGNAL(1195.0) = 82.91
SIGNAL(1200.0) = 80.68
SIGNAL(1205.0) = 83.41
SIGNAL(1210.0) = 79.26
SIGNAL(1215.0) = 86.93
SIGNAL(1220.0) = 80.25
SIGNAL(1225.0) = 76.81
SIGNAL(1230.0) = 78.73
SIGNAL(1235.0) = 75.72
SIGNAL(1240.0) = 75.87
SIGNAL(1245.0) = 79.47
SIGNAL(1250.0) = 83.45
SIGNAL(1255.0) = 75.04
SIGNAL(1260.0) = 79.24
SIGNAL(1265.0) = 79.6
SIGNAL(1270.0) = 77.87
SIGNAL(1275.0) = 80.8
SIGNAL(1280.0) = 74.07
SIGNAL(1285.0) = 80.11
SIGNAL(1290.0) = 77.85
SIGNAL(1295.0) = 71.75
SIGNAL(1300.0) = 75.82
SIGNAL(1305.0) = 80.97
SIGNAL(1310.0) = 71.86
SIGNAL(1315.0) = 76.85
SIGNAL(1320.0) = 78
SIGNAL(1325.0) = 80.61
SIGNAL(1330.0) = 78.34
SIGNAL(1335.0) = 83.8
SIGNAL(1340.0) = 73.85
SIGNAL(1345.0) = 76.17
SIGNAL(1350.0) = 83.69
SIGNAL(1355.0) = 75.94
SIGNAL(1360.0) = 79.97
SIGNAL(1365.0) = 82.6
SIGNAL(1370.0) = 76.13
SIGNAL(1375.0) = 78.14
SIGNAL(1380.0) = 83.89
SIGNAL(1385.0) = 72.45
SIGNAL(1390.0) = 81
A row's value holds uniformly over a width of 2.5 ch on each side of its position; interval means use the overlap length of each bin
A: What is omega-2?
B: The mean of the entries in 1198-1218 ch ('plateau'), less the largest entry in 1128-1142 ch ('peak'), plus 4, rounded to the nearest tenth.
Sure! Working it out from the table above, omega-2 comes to -1.6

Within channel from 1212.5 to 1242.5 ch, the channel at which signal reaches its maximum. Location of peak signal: 1215.0 ch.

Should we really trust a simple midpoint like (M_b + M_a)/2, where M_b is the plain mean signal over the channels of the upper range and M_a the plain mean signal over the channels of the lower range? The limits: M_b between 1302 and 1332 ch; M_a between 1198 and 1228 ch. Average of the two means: 79.5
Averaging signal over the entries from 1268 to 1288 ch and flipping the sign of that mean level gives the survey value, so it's -78.2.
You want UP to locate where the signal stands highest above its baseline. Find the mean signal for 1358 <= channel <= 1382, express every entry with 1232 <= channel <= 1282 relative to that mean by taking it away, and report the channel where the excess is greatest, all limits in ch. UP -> 1250.0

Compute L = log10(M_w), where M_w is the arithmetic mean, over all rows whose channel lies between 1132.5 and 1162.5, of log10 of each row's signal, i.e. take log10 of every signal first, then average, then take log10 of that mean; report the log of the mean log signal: 0.285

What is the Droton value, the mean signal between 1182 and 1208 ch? 81.0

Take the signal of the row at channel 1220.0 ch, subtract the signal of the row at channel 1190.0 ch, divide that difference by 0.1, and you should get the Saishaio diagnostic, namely 20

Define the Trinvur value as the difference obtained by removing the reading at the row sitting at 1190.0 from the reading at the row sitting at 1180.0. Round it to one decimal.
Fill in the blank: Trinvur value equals 8.1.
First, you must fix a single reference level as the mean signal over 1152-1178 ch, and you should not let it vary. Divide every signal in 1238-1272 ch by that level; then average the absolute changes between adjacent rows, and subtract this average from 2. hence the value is 1.96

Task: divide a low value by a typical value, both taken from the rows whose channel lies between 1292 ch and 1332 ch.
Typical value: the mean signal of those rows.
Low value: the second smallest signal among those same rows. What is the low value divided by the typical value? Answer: 0.936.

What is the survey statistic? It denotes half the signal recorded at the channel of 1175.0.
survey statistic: 40.8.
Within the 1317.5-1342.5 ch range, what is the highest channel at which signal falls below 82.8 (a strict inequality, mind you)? 1340.0 ch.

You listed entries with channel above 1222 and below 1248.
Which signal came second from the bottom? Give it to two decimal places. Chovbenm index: 75.87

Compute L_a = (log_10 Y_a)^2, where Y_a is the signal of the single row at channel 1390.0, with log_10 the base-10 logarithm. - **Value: 3.64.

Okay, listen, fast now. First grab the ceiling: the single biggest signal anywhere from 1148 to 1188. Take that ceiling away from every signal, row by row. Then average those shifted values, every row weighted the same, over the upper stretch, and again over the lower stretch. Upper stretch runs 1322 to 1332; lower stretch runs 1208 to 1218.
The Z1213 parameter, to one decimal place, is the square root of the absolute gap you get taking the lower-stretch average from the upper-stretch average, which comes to 1.9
